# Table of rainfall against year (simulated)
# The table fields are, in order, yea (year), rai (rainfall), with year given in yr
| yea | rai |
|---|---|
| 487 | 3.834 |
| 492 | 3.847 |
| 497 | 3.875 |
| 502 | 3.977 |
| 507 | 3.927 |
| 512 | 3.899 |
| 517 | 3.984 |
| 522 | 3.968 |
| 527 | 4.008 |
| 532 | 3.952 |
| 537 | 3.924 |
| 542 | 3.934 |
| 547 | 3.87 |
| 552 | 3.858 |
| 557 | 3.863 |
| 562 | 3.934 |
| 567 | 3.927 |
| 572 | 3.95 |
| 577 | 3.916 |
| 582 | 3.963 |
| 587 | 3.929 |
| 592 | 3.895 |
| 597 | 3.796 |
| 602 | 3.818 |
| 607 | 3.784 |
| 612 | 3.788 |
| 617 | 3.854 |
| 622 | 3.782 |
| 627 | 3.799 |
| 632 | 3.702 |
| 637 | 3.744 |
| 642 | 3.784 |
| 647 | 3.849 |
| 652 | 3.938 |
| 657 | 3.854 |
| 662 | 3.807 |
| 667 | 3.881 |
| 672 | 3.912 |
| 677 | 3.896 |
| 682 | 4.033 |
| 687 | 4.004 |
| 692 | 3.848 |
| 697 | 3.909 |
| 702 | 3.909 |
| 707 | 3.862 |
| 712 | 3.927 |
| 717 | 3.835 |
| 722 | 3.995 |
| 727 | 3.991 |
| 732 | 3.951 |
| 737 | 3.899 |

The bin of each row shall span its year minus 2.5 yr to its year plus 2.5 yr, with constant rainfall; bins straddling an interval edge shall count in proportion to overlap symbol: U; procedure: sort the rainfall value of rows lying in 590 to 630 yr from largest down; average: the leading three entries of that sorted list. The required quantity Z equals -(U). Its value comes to -3.86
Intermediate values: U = 3.86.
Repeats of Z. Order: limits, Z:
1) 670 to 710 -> -3.98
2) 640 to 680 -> -3.92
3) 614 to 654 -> -3.88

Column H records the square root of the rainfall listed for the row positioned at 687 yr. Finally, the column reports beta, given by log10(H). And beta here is 0.301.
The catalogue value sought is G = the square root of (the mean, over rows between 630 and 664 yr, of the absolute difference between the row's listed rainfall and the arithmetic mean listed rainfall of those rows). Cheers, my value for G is 0.24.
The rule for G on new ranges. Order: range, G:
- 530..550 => 0.16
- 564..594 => 0.13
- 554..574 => 0.17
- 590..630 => 0.18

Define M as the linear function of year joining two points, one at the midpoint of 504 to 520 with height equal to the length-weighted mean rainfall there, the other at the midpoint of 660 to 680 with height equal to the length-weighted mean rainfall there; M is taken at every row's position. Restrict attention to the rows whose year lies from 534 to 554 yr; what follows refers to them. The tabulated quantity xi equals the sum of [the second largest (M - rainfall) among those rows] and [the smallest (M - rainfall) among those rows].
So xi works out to 0.05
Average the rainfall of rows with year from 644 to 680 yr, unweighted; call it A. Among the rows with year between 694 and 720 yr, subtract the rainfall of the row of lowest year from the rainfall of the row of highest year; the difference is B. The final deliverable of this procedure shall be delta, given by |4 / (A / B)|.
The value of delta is 0.08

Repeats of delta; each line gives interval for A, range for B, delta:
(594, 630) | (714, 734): 0.12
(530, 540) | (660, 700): 0.10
